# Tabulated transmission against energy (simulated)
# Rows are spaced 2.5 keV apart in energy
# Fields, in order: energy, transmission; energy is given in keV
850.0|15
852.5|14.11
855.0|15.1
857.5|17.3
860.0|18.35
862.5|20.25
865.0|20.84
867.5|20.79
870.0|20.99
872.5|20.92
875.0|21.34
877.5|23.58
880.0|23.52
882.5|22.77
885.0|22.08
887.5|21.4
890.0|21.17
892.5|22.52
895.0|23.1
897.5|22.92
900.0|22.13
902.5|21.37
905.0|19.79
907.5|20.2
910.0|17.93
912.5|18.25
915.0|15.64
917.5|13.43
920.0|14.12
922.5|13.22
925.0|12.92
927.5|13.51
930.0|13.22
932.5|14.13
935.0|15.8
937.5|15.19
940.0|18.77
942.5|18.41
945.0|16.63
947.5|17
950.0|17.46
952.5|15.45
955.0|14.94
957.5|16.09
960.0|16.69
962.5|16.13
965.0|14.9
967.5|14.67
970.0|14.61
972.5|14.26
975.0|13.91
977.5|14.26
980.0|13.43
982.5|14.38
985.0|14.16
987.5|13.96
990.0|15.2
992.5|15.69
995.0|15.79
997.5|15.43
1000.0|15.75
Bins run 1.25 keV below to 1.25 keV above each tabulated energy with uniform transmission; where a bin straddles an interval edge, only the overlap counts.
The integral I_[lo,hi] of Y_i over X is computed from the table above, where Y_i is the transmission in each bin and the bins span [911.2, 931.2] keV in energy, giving 286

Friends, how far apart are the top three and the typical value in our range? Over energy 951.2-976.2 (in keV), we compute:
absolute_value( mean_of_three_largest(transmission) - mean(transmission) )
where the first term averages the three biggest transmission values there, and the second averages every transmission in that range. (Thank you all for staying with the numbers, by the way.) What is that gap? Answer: 1.1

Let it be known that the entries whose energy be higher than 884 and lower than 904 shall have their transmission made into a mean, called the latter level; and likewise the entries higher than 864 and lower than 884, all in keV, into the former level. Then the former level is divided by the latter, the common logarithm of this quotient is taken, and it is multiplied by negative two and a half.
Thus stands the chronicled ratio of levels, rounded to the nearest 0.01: 0.01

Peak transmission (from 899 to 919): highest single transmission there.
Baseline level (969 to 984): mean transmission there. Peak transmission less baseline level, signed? 8.0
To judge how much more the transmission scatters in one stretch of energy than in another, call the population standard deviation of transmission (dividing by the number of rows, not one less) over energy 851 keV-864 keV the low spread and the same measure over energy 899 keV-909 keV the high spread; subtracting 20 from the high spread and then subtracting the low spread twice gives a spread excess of -23.5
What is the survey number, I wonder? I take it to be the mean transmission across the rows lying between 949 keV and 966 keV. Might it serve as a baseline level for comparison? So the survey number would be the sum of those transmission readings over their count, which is 16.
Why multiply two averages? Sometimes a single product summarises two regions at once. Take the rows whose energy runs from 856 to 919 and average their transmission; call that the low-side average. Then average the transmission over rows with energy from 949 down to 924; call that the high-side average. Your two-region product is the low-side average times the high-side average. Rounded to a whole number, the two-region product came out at 319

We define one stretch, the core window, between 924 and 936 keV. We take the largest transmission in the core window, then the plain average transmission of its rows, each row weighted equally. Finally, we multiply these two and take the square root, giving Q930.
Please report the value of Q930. 15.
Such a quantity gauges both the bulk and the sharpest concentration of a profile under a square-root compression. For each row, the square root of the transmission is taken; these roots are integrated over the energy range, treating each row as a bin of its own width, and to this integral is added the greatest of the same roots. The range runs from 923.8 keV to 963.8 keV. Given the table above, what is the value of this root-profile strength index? 163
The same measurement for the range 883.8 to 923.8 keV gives 180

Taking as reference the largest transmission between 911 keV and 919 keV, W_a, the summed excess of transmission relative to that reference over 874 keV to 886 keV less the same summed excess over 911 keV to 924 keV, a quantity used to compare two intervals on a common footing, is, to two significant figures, 39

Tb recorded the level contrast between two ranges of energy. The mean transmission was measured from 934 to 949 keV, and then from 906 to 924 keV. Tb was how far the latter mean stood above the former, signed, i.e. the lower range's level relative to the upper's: -0.9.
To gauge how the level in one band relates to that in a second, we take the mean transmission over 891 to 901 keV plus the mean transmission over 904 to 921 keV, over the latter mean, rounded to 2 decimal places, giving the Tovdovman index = 2.33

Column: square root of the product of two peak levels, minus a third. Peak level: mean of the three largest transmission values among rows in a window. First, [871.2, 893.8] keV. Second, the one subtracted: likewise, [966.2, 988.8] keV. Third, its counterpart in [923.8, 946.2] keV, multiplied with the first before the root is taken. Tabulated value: 5.9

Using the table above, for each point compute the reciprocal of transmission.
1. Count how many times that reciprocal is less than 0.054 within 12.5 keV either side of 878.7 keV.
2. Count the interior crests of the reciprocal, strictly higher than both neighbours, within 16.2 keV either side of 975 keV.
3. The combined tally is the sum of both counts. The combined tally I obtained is 13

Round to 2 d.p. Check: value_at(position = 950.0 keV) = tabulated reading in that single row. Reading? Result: 17.46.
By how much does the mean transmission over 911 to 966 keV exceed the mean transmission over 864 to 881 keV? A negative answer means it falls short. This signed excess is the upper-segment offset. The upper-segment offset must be -6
